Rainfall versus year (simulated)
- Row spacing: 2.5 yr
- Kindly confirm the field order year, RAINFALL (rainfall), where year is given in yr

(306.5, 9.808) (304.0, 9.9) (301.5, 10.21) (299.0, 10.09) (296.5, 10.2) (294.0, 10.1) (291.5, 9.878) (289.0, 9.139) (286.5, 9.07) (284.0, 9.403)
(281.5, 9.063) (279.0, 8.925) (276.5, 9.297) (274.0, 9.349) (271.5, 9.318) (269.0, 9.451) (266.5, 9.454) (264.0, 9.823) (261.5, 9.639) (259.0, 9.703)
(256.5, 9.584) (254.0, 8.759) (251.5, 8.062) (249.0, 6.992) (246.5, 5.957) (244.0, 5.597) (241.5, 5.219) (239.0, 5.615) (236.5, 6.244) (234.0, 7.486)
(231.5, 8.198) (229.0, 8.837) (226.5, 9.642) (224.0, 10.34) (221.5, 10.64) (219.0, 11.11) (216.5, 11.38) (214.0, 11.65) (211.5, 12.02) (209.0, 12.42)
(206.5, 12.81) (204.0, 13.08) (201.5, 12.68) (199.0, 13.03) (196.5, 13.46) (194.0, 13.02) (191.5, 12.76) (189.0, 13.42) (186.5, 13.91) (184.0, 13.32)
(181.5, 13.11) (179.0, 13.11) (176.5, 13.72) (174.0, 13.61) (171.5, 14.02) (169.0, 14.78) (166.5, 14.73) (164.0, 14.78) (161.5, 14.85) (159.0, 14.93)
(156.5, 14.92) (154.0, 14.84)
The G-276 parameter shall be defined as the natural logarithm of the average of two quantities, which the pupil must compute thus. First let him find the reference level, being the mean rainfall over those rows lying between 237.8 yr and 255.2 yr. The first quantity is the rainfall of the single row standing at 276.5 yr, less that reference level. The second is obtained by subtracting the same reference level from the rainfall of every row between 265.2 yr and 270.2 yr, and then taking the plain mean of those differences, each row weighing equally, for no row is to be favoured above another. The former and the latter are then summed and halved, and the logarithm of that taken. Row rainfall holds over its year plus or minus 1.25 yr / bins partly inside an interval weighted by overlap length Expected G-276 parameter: 1.02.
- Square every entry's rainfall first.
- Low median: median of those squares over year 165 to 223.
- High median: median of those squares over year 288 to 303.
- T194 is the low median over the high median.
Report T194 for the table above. 1.7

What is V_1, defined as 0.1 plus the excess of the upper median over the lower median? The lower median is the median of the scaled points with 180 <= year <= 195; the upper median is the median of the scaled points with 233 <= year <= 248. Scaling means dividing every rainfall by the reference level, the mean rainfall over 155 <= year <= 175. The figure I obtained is -0.4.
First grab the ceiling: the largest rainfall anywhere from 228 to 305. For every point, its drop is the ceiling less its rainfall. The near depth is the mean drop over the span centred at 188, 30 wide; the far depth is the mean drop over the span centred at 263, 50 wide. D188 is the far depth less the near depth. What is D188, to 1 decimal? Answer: 4.8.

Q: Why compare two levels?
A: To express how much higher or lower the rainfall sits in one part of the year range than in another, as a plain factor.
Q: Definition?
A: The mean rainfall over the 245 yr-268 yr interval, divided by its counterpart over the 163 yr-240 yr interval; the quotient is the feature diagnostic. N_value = 0.73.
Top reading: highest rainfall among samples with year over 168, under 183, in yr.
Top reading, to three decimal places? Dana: 14.780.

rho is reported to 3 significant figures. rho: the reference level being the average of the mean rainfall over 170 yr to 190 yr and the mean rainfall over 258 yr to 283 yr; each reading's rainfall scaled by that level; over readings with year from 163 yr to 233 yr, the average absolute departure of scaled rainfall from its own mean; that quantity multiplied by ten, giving 1.16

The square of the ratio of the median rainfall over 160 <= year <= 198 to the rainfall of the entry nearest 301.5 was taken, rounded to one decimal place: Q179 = 1.8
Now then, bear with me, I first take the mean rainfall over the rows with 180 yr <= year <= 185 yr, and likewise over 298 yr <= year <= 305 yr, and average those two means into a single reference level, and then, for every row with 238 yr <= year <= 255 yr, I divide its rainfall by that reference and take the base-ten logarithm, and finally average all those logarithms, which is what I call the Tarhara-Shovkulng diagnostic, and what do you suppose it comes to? -0.25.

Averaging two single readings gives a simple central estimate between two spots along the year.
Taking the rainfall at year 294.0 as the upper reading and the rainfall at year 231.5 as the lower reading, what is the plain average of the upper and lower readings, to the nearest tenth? 9.1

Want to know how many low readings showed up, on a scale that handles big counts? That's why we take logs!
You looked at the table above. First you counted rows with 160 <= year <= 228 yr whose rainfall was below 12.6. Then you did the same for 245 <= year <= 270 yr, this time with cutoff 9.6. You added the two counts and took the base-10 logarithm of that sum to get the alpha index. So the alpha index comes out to 1.2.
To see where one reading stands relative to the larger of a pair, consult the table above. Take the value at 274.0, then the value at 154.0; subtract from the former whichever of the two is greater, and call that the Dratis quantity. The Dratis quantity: -5.5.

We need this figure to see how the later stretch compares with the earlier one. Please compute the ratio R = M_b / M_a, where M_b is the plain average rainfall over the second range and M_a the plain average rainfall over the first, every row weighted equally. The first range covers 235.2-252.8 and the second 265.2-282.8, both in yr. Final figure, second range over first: 1.48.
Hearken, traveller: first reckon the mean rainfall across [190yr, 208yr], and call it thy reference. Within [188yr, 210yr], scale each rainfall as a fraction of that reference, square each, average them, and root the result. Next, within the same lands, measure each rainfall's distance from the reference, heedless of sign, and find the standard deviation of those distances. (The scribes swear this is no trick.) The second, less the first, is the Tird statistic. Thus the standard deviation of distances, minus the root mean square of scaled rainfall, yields -0.8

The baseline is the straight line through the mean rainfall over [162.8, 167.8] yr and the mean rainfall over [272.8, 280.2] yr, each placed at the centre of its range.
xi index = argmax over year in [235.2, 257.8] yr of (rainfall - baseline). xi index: 256.5 yr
